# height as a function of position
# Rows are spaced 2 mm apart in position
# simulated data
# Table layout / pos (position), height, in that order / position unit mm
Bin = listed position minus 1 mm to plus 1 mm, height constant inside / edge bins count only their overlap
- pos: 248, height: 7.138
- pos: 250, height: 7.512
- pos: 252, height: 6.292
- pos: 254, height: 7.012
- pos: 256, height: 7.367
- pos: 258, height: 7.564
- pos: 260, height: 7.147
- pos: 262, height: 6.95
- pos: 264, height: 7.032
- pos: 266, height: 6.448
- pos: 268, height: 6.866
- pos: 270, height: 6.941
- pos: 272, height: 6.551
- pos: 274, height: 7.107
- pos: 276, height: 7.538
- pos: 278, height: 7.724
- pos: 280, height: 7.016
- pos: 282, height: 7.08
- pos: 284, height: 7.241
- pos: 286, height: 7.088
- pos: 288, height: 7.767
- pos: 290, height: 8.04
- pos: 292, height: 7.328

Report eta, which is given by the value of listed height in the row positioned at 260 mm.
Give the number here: 7.147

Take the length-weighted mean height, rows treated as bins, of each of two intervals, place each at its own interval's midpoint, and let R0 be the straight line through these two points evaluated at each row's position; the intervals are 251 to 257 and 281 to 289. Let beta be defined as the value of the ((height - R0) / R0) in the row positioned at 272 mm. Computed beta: -0.081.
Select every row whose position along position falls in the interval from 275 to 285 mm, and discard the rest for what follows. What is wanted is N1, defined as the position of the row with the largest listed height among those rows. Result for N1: 278 mm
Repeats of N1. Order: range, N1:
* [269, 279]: 278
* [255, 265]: 258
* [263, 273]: 264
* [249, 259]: 258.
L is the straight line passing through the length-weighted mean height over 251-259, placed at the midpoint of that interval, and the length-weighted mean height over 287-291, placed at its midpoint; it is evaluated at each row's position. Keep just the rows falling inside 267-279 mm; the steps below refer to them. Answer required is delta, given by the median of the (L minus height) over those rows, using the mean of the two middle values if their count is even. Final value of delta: 0.46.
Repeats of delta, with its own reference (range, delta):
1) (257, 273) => 0.39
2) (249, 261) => -0.13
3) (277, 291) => 0.54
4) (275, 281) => 0.04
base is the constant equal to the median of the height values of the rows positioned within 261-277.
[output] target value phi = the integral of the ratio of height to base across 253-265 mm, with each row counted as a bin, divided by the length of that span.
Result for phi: 1.03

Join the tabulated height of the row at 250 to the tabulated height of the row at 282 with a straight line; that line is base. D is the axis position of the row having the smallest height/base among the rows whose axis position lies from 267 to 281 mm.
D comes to 272 mm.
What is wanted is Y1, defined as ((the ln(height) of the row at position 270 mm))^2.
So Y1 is 3.75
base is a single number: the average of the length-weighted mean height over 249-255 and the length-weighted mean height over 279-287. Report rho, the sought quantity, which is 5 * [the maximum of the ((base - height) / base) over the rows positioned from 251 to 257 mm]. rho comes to 0.52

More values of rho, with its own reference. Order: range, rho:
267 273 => 0.34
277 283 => 0.00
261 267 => 0.41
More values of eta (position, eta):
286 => 7.088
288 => 7.767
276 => 7.538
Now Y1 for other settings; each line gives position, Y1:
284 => 3.92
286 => 3.84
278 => 4.18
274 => 3.85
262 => 3.76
